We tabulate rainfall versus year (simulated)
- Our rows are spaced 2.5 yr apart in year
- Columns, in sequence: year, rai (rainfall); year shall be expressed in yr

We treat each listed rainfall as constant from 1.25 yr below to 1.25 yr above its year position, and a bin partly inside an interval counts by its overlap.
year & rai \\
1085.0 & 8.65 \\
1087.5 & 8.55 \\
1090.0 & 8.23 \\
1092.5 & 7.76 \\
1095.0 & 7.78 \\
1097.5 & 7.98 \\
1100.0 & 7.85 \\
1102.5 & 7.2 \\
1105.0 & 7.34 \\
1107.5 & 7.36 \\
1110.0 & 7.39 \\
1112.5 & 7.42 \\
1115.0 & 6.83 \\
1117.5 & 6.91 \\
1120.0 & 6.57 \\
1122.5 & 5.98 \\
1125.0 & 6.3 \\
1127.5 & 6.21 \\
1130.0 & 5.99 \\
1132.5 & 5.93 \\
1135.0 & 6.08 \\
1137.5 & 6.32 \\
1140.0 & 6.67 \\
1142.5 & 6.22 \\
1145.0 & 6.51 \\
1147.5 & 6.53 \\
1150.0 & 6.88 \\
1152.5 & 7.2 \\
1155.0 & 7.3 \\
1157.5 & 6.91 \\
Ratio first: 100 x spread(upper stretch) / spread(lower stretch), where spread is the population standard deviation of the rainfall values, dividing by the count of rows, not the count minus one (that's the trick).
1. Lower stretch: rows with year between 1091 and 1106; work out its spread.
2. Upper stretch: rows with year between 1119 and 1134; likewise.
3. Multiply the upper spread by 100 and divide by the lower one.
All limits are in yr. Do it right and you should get 80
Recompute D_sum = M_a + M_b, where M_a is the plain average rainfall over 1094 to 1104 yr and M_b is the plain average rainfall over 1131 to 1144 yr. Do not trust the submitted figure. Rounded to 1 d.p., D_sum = 13.9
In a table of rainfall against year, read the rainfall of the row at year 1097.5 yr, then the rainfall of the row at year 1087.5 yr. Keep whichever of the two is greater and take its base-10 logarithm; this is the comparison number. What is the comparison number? 0.93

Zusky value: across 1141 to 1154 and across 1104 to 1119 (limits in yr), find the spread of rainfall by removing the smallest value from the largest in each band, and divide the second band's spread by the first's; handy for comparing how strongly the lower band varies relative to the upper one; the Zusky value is 0.6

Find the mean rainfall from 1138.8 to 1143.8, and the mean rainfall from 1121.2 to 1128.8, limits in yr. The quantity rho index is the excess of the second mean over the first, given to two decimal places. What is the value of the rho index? -0.28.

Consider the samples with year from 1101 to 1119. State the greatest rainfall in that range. 7.42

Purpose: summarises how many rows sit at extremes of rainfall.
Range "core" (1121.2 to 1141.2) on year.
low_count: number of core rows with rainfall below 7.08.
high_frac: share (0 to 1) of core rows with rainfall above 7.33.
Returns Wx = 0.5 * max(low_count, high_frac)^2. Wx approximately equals 32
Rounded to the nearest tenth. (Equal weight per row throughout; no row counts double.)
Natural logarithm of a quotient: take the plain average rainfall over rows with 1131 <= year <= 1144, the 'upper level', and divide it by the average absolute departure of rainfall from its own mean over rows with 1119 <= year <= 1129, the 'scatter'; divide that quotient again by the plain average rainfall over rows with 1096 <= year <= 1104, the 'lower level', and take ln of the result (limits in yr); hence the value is 1.6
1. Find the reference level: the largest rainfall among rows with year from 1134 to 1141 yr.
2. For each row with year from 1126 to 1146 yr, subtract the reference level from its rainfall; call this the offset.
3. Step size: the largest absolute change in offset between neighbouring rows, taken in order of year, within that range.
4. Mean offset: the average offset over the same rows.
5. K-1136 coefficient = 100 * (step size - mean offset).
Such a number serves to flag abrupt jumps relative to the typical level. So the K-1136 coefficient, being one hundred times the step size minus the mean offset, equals 88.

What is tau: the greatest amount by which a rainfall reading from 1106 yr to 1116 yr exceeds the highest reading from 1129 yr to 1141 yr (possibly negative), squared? 0.56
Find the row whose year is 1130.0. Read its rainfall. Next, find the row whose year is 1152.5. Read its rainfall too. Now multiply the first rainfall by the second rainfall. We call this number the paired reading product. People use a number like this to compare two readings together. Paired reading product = 43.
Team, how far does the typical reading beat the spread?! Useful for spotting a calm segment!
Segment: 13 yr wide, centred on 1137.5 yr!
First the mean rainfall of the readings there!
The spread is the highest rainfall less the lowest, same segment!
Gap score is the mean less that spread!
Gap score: 5.50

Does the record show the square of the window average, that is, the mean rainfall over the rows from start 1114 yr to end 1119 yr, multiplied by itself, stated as 47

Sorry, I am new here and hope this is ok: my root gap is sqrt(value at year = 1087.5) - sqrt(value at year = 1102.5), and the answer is 0.24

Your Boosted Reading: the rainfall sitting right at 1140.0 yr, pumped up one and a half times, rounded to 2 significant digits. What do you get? 10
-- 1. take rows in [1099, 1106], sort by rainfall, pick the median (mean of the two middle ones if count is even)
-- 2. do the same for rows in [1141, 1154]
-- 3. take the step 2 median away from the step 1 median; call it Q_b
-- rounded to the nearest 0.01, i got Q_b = 0.81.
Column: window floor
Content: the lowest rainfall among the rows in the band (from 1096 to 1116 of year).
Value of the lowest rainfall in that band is 6.83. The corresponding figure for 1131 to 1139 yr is 5.93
